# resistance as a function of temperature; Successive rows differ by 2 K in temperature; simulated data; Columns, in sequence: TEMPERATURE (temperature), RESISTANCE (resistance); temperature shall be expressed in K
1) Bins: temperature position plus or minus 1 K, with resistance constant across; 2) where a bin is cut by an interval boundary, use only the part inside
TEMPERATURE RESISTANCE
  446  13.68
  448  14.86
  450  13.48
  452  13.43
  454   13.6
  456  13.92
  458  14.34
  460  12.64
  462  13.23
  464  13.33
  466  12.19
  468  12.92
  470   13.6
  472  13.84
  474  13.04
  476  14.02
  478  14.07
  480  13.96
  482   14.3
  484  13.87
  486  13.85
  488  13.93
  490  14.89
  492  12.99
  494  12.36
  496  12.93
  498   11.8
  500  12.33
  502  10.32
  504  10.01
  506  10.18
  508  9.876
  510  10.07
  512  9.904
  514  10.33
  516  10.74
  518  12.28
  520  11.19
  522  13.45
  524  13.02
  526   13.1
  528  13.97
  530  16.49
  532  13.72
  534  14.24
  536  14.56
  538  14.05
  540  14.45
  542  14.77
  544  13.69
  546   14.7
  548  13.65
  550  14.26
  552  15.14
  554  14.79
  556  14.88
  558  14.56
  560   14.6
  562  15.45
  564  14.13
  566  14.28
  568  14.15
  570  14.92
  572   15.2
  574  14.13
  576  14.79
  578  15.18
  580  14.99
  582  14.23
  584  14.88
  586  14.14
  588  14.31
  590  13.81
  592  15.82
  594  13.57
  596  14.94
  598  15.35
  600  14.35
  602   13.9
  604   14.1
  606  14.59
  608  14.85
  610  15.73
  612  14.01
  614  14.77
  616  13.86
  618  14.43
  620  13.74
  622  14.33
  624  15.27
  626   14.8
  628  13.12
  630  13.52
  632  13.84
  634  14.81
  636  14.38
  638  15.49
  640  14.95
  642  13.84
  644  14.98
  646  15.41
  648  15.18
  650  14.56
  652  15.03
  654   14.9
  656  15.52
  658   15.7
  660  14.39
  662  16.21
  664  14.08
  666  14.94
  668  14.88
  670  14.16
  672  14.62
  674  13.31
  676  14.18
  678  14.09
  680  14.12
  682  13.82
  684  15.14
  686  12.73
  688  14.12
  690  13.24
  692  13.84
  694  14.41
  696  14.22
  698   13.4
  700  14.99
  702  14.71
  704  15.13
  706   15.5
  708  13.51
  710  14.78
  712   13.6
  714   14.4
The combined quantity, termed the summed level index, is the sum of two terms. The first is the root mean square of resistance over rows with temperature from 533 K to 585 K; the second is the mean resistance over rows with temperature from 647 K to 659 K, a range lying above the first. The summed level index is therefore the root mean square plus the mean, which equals 29.7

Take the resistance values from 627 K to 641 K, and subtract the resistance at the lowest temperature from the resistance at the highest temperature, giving 1.8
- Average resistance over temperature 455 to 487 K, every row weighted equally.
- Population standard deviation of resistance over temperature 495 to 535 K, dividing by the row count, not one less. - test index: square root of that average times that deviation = 4.95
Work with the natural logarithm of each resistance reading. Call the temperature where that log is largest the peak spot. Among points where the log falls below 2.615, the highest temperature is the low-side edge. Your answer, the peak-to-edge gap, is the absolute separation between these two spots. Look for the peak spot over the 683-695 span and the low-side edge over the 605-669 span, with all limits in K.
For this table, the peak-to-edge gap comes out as 54 K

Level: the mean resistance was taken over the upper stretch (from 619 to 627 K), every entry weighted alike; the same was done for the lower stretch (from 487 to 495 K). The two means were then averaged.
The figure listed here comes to 14.0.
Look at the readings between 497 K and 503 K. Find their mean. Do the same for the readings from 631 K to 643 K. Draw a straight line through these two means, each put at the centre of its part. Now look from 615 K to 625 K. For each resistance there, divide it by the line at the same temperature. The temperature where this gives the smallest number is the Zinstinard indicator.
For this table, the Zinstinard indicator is 620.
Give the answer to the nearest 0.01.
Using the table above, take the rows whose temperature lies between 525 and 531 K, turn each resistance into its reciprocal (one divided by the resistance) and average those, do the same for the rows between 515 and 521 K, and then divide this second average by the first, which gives 1.27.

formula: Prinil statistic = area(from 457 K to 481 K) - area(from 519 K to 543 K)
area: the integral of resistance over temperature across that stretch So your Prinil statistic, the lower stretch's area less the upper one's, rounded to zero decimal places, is -12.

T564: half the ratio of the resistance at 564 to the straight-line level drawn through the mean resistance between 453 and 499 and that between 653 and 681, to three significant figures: 0.504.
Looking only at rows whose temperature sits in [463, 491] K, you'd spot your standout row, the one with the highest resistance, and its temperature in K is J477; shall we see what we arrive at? 490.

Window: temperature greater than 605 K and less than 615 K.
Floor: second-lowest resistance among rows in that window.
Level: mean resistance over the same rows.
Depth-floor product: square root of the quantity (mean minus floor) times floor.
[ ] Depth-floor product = 1.7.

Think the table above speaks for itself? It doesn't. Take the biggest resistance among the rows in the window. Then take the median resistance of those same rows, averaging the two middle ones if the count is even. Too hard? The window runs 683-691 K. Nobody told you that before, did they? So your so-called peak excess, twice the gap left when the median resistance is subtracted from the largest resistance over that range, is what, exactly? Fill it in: 2.9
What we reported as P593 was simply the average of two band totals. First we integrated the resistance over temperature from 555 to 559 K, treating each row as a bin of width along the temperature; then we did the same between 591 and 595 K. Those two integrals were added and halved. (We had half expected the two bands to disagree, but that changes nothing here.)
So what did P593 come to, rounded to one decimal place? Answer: 58.8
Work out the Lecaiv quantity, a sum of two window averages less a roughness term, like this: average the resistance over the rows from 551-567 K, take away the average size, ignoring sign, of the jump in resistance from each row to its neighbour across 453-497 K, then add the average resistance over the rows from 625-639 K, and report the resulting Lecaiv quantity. 28.4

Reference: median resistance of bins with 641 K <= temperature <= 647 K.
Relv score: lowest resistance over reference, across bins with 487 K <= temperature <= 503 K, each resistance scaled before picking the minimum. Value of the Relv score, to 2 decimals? 0.69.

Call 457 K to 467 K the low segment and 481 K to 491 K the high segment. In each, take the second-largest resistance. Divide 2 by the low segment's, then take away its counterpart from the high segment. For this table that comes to -14.1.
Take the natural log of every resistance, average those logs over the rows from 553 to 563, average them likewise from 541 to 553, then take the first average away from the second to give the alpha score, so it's -0.034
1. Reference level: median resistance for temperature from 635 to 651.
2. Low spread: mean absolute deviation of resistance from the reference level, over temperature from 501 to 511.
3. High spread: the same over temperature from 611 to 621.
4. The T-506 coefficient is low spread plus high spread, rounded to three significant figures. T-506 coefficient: 5.68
